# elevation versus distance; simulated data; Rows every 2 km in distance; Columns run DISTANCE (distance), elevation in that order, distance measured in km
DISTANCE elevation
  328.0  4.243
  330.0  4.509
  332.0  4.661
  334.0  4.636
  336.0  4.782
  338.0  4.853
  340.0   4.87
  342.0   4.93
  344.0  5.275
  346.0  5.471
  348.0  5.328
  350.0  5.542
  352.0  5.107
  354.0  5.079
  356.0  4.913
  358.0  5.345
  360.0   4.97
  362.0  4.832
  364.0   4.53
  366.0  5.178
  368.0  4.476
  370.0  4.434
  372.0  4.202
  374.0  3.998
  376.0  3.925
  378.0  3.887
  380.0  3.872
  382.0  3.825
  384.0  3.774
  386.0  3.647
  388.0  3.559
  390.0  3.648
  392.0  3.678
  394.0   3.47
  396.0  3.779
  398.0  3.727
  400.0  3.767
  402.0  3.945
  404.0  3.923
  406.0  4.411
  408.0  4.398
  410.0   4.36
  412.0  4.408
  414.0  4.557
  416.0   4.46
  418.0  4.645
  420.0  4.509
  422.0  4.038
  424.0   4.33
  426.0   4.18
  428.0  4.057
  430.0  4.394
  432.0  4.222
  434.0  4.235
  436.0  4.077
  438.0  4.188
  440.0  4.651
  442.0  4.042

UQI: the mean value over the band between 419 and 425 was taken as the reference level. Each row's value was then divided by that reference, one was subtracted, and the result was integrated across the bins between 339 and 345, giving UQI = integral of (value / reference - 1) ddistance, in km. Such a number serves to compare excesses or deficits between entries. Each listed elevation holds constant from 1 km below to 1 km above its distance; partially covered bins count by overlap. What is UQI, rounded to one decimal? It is 1.0 km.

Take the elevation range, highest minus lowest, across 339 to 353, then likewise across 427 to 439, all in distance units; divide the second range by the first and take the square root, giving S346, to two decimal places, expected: 0.71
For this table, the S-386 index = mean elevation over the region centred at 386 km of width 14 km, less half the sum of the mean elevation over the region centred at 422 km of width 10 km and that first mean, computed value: -0.3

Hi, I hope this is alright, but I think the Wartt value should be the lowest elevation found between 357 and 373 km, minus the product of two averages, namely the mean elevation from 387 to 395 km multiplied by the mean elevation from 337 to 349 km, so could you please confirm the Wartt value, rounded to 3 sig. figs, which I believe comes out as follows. -14.2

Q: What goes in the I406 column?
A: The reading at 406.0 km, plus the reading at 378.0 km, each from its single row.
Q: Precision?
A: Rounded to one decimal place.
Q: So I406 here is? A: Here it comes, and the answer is 8.3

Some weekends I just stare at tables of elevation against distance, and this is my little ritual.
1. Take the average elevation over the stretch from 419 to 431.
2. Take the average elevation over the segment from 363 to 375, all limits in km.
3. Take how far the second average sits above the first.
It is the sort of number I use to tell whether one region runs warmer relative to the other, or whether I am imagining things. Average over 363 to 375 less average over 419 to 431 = 0.2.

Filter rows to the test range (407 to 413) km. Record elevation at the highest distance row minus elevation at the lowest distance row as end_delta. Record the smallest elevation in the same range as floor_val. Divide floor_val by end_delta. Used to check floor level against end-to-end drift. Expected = 436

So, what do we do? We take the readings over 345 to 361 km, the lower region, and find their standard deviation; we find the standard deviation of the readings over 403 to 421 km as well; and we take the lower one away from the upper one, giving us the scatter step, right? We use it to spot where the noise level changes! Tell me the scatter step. -0.03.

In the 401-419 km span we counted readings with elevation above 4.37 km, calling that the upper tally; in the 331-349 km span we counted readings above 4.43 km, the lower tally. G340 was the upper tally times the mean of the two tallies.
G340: 45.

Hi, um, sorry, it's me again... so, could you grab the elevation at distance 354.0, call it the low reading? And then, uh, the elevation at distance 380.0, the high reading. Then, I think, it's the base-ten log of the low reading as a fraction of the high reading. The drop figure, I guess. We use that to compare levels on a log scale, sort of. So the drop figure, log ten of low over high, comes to 0.12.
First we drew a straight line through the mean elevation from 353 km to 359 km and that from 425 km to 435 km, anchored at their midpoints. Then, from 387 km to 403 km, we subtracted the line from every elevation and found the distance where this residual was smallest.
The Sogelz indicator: 394.0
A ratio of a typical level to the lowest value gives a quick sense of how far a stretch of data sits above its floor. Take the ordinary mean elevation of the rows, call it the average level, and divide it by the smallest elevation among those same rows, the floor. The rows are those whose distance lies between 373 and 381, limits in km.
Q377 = 1.01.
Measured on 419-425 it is 1.06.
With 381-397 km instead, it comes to 1.06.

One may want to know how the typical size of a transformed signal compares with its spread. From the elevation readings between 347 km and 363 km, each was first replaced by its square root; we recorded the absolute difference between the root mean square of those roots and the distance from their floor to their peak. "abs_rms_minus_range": 2.11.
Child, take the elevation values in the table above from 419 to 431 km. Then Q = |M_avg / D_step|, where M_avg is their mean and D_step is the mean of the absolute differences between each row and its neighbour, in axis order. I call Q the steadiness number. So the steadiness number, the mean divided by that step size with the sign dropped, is 15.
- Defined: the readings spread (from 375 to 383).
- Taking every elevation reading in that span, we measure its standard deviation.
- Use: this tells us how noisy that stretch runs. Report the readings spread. 0.04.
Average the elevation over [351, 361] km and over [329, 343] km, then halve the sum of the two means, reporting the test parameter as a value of 4.92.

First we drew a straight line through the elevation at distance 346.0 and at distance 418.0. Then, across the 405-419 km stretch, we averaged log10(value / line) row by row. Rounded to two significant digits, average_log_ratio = -0.024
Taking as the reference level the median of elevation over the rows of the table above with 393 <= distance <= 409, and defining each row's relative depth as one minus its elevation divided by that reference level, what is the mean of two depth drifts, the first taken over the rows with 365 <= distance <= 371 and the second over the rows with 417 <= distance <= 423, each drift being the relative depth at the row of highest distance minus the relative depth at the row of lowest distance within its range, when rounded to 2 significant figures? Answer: 0.18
